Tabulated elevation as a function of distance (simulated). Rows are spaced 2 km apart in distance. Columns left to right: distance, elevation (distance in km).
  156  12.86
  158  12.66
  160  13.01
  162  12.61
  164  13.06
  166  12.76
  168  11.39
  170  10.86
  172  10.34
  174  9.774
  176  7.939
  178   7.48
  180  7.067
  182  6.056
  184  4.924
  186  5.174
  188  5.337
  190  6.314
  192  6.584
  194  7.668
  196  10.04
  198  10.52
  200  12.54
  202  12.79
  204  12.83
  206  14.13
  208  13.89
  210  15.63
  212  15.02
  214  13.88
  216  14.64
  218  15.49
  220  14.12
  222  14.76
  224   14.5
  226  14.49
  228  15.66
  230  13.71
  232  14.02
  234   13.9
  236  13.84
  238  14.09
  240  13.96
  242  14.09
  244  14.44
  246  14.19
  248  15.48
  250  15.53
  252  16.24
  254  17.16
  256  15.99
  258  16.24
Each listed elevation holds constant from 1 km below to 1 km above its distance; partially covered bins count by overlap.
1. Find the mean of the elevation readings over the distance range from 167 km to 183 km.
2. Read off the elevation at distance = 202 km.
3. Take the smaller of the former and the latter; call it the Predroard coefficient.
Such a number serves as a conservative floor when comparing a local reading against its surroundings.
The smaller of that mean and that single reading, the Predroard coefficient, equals 9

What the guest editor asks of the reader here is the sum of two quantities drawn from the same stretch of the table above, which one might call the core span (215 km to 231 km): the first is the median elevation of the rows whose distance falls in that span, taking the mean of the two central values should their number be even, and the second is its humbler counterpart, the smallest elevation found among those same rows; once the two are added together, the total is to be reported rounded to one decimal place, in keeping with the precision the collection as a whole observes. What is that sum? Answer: 28.3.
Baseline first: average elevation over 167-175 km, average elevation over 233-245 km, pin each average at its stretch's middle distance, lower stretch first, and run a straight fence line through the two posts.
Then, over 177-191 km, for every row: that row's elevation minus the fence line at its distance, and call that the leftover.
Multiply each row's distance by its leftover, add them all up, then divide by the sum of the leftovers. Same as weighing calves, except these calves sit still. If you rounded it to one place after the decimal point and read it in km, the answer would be 184.6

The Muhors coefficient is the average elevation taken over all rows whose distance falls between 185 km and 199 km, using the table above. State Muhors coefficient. 7.4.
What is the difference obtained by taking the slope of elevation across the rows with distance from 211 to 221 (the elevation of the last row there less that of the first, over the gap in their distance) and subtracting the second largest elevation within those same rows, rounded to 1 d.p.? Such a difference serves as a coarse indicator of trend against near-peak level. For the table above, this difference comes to -15.1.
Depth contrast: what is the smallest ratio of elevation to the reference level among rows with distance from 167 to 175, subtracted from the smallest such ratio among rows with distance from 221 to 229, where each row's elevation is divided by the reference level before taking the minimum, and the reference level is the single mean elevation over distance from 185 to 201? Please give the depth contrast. 0.59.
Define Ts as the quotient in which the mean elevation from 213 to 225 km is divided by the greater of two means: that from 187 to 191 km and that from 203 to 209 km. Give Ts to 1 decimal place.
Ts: 1.1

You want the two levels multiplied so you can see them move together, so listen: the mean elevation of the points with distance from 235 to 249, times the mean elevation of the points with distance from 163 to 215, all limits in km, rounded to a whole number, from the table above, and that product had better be 145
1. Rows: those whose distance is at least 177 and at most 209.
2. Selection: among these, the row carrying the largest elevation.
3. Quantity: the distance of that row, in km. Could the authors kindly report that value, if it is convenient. 206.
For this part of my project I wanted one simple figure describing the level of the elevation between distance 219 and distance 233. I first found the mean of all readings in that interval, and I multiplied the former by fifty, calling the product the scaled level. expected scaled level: 723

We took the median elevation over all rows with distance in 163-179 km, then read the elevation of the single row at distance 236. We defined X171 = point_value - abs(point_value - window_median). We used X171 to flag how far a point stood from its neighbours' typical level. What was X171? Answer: 11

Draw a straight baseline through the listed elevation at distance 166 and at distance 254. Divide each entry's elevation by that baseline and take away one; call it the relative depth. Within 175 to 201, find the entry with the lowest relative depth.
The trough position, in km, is 184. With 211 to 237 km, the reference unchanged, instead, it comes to 236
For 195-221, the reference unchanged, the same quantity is 196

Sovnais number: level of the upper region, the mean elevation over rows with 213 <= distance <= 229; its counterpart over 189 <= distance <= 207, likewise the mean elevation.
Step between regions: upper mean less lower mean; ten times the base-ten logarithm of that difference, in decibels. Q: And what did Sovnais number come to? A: 6.3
